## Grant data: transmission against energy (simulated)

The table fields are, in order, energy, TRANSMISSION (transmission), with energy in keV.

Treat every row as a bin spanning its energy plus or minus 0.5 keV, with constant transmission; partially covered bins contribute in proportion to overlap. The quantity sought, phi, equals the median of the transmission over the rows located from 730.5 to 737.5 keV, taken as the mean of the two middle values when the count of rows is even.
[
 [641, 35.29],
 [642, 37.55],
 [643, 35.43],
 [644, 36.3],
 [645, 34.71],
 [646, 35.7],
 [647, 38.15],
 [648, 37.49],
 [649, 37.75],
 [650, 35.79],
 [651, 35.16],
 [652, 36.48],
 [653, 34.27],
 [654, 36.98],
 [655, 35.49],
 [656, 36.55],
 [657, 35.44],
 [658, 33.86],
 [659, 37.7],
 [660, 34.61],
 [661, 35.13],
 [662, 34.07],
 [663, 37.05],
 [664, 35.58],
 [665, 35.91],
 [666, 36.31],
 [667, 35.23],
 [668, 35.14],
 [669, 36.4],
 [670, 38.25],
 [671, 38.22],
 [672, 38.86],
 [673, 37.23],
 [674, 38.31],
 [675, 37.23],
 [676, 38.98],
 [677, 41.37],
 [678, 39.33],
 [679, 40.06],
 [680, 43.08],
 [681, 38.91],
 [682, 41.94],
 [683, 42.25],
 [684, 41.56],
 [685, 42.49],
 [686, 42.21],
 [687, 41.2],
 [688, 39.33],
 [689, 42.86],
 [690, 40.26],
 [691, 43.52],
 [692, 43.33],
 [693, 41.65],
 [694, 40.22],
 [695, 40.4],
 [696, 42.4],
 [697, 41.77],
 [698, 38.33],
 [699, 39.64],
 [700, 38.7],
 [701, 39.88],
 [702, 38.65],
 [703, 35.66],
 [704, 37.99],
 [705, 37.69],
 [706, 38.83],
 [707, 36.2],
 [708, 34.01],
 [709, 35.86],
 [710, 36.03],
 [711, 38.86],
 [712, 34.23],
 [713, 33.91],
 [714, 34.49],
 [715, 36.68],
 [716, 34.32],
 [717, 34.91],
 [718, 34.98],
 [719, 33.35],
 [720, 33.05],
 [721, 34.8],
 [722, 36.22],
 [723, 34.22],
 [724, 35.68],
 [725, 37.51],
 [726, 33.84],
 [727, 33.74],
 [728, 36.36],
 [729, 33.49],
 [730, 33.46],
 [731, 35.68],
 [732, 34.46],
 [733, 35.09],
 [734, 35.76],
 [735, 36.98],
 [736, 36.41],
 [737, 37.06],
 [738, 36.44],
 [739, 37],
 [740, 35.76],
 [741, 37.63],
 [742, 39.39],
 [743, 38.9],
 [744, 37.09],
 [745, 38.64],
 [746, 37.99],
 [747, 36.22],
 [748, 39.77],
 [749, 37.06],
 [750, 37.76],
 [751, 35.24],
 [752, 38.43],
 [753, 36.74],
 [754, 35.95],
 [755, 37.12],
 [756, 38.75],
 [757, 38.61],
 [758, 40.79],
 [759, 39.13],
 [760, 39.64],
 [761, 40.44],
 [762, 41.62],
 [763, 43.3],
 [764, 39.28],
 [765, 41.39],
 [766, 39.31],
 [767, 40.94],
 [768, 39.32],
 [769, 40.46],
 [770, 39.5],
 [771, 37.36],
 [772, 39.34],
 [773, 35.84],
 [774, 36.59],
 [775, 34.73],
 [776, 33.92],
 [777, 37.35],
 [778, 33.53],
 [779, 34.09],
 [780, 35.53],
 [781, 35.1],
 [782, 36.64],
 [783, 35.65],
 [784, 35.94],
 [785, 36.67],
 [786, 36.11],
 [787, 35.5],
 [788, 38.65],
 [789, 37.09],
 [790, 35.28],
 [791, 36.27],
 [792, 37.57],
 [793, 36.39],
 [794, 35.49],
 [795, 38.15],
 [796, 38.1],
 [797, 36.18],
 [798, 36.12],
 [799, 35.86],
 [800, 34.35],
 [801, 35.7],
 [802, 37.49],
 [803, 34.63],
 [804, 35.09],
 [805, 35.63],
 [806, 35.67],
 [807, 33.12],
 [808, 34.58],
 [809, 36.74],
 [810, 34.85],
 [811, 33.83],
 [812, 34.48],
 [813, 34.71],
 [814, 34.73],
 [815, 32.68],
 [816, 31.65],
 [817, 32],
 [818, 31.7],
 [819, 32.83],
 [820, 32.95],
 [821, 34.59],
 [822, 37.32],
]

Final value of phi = 35.76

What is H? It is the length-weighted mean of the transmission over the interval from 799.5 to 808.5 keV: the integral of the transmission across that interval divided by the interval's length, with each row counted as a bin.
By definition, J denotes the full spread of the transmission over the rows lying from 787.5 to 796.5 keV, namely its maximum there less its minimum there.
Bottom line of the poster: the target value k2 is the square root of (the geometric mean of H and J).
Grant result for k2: 3.30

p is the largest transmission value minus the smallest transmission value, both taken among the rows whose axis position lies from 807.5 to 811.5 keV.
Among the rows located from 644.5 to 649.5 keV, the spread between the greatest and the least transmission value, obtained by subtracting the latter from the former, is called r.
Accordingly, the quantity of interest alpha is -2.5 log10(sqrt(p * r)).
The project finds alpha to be -1.3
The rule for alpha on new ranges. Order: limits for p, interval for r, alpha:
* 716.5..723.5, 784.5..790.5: -1.3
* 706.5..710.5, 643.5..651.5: -1.1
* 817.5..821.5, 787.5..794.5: -1.2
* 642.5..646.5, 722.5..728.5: -1.0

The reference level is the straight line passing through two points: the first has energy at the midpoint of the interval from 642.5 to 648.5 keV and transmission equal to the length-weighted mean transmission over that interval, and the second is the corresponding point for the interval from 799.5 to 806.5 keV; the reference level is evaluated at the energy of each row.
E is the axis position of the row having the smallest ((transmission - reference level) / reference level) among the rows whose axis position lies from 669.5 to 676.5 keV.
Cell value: 673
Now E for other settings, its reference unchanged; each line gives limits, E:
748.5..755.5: 751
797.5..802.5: 800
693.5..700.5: 698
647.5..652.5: 651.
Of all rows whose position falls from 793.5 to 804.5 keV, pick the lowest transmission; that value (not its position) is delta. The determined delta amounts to 34.35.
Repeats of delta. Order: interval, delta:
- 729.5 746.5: 33.46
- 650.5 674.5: 33.86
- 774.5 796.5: 33.53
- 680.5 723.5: 33.05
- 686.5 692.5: 39.33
